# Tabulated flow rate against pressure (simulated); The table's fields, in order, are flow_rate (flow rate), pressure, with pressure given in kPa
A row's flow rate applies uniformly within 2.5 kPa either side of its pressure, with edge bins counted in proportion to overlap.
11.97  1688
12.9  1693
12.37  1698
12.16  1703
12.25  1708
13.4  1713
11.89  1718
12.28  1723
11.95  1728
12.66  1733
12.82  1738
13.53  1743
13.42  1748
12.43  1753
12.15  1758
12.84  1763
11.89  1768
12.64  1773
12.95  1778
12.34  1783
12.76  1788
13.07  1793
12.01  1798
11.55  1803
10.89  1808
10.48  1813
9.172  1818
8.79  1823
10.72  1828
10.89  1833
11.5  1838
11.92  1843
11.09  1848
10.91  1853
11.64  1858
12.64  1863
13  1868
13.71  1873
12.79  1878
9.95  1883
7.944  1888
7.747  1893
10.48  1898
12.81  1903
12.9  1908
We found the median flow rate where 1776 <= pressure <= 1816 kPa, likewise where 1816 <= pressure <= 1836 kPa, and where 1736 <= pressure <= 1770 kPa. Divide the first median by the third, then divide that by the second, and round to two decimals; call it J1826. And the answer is 0.10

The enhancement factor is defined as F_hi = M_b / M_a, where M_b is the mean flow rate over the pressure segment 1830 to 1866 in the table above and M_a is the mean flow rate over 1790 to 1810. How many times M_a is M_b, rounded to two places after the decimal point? 0.97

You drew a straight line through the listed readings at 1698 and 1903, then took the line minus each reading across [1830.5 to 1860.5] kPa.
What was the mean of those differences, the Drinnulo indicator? 1.4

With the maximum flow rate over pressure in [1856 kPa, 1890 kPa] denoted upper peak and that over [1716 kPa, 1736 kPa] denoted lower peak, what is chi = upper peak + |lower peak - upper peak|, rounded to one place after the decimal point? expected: 14.8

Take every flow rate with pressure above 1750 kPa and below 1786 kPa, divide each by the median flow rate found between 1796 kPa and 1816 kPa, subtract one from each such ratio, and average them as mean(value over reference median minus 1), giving 0.11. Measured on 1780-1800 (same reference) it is 0.12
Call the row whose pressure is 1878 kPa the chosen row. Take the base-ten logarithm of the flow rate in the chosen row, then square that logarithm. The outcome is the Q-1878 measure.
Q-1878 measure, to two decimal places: 1.23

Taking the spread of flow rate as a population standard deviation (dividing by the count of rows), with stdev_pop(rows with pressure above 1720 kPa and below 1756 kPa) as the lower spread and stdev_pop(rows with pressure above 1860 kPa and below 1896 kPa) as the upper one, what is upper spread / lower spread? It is 4.3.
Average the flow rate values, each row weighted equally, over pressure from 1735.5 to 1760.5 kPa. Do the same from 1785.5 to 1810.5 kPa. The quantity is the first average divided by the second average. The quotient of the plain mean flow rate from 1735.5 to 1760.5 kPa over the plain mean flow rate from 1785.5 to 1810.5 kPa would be 1.07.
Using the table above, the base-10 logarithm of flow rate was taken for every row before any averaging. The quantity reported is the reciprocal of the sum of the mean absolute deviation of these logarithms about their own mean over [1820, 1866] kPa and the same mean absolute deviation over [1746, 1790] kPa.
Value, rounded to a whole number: 25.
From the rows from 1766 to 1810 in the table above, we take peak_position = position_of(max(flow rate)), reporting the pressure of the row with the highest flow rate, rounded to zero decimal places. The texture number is 1793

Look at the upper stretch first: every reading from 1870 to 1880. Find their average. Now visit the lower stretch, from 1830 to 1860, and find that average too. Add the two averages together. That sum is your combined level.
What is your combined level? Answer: 24.6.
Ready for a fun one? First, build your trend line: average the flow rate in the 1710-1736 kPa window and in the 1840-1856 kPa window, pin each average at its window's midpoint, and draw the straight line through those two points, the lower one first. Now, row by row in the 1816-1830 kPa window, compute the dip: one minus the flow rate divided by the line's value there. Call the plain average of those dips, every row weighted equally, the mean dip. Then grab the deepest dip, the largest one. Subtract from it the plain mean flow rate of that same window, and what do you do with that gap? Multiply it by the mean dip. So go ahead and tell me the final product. -1.6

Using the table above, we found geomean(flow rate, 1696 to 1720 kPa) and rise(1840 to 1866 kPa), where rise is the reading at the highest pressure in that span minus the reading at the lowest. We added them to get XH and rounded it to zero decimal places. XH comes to 13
